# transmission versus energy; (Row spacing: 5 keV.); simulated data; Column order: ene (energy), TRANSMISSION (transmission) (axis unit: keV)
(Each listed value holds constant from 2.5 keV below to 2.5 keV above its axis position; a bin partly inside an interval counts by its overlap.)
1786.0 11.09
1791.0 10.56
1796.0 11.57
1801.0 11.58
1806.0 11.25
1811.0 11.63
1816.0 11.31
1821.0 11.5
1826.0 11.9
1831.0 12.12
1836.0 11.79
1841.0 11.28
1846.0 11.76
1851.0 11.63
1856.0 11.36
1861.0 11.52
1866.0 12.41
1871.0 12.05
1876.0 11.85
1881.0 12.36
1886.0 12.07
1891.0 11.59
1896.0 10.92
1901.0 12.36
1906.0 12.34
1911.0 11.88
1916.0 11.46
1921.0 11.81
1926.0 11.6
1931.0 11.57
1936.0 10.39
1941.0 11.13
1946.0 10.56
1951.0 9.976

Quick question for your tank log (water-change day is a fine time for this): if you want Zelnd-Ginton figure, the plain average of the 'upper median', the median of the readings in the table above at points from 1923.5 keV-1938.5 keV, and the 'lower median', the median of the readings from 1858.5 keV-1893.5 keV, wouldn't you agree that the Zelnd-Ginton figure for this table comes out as 11.8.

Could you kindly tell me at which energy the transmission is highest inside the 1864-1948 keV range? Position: 1866.0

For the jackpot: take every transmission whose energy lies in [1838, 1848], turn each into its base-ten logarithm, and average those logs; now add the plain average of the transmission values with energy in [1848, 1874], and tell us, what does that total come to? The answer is 12.86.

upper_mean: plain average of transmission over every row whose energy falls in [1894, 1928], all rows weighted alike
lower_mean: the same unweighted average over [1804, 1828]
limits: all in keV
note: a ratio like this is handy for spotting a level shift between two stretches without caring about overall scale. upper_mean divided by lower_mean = 1.02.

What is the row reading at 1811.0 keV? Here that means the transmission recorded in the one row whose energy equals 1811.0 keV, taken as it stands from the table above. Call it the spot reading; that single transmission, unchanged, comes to 11.63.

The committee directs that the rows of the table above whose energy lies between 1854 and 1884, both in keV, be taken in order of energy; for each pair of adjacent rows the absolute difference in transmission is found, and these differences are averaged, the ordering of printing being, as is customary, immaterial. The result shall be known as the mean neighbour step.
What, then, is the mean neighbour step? 0.42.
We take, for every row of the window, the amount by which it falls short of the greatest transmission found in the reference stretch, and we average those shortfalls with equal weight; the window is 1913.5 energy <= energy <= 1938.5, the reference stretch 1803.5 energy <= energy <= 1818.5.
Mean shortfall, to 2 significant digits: 0.26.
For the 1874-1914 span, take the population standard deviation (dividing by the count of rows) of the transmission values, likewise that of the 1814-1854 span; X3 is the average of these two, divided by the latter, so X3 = 1.3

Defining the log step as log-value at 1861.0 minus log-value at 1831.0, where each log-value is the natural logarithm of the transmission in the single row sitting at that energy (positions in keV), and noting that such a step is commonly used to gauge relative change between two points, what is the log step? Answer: -0.05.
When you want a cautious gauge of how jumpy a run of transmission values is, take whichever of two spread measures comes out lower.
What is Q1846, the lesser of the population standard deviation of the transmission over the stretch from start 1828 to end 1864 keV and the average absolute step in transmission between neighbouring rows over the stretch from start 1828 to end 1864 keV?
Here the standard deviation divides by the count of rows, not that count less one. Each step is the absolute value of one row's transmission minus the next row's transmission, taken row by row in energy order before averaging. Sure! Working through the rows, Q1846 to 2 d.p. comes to 0.26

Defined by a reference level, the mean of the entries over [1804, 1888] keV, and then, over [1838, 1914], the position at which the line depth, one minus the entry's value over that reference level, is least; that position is 1866.0 keV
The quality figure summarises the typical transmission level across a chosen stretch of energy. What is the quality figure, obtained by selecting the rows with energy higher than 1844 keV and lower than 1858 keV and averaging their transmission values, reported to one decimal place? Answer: 11.6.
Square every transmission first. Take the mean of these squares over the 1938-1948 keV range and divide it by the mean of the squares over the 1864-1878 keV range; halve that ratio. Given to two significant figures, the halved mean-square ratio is 0.40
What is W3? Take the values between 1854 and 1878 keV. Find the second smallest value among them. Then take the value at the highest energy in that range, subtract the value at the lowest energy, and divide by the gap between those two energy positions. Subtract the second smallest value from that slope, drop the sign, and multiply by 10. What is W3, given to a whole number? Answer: 115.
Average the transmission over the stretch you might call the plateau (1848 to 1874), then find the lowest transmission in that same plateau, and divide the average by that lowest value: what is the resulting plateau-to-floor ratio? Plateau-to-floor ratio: 1.038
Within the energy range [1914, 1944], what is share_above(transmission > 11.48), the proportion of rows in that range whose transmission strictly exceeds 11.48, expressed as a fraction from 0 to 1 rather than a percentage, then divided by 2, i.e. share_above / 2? 0.250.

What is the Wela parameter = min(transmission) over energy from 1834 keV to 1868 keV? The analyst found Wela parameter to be 11.28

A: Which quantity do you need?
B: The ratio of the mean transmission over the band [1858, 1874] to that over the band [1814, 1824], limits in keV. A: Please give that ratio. 1.05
